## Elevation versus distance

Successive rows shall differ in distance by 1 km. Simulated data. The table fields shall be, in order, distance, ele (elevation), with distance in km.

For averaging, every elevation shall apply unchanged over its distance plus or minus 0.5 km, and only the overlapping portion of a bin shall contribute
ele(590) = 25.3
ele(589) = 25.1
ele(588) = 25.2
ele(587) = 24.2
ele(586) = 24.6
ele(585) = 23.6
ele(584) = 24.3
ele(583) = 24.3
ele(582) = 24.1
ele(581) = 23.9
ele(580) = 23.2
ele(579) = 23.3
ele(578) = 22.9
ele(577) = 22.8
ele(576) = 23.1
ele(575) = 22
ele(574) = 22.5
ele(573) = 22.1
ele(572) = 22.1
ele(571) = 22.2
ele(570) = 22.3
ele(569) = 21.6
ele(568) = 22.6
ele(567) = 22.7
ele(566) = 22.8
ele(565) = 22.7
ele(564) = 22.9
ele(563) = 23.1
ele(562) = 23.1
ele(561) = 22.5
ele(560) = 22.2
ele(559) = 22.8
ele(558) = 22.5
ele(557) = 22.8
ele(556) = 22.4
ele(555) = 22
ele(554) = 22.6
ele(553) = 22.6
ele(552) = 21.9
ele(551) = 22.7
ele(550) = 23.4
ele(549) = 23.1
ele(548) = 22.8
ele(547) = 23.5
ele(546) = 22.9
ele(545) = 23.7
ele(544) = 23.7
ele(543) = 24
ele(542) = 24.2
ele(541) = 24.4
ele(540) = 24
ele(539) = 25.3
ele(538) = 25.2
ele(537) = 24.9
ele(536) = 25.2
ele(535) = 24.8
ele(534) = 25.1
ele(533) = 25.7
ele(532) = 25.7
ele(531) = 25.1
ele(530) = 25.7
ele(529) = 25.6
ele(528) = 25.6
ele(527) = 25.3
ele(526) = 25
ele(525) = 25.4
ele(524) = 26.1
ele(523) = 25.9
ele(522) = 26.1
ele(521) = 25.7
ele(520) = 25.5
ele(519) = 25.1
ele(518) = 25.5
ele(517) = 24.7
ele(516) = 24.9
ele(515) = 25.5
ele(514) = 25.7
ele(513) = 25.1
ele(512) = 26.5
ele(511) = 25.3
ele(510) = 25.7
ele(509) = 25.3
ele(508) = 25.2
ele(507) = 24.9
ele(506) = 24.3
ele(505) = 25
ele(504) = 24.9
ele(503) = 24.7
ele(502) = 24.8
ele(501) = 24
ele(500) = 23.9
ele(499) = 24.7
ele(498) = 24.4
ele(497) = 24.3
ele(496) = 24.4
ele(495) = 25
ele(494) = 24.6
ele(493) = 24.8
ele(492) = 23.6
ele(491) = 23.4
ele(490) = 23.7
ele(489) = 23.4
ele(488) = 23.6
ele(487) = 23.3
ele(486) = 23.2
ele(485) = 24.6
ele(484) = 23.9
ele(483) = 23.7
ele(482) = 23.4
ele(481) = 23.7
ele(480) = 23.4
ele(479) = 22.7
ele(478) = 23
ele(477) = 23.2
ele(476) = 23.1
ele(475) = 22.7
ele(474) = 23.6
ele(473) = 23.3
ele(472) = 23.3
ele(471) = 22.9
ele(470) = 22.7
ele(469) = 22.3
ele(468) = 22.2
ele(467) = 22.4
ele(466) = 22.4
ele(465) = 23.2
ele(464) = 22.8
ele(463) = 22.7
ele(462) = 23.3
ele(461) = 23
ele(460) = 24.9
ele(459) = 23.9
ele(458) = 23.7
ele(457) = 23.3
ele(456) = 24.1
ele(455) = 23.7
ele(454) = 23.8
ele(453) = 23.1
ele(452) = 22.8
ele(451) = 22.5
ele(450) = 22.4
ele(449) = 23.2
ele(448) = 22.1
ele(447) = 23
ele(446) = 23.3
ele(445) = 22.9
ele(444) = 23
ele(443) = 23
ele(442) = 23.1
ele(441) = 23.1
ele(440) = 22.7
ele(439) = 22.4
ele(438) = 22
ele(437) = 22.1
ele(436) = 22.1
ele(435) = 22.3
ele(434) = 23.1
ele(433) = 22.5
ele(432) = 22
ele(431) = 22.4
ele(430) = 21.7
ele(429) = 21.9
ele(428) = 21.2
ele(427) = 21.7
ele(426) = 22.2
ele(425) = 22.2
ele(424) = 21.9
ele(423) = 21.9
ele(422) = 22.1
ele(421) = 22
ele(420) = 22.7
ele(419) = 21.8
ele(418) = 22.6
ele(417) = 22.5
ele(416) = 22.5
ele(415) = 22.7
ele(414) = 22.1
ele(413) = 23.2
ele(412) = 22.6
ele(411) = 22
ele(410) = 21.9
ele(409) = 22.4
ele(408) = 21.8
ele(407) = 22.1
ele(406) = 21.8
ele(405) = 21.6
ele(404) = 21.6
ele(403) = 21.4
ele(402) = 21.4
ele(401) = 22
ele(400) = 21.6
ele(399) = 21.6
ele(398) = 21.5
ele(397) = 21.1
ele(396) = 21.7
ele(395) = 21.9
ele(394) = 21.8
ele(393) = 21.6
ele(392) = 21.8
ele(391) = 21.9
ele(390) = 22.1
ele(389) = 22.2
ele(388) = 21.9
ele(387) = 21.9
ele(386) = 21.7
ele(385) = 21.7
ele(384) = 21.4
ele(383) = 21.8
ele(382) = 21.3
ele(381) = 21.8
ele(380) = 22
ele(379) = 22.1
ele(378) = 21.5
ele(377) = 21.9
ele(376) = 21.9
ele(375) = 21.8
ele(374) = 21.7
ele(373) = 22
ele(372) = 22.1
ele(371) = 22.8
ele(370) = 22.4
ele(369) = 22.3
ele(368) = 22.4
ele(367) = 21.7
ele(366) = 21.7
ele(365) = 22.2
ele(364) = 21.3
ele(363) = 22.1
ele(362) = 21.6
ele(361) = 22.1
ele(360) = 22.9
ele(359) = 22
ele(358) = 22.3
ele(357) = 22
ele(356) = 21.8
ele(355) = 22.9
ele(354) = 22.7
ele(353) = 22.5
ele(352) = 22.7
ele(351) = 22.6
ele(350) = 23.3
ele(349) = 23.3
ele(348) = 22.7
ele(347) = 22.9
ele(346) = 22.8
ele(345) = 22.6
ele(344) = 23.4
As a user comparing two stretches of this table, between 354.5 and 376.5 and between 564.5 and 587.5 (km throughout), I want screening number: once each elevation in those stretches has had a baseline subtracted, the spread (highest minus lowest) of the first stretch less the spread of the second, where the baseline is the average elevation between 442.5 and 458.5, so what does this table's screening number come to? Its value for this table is -1.4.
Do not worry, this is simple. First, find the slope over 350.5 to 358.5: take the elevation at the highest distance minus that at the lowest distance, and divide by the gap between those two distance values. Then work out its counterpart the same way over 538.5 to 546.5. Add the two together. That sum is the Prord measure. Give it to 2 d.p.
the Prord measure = -0.39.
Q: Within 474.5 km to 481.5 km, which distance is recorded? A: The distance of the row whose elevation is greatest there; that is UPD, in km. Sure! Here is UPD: 481 km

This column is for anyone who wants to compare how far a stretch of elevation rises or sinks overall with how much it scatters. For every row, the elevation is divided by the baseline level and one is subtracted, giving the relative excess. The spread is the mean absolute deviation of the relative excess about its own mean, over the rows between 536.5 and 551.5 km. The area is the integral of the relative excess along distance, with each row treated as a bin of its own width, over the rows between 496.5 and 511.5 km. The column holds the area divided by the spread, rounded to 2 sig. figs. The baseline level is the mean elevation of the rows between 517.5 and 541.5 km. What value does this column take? -13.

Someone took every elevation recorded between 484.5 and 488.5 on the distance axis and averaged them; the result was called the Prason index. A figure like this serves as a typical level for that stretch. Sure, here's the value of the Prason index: 23.7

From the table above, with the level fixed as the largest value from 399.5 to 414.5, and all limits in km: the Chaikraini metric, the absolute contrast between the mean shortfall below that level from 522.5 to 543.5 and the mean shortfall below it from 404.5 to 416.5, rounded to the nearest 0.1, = 2.9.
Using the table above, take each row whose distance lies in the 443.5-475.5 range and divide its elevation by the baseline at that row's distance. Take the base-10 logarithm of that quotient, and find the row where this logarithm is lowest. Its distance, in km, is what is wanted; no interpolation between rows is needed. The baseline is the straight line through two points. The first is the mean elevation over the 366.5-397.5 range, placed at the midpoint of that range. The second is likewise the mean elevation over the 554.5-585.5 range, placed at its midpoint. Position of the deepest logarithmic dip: 448 km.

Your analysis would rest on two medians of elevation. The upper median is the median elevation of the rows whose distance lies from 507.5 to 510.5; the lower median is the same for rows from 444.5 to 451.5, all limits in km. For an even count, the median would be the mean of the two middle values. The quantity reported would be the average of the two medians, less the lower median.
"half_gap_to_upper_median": 1.2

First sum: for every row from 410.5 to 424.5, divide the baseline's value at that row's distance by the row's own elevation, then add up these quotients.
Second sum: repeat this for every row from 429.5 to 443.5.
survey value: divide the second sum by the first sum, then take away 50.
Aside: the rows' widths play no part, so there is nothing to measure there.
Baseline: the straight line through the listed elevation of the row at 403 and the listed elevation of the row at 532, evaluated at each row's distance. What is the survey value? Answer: -48.98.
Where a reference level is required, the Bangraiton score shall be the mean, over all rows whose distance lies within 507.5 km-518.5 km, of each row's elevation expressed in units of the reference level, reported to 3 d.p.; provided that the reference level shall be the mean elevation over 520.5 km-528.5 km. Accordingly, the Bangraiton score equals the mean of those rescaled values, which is 0.991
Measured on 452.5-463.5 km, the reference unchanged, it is 0.920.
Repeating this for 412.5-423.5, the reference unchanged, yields 0.873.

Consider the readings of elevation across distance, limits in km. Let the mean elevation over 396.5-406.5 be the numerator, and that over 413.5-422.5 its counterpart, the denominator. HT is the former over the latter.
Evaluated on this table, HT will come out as 0.965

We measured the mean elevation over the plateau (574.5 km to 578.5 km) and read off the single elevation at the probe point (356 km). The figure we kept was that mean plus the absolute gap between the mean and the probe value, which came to 23.6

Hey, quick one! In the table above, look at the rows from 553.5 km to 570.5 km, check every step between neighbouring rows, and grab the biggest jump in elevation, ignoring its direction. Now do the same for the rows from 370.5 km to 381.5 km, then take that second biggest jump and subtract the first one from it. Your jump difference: -0.3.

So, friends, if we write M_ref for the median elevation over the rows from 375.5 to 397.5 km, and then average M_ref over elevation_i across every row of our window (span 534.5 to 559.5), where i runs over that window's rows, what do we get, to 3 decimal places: 0.930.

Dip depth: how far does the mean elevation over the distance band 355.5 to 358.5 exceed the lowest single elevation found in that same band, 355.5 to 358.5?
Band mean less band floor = 0.23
